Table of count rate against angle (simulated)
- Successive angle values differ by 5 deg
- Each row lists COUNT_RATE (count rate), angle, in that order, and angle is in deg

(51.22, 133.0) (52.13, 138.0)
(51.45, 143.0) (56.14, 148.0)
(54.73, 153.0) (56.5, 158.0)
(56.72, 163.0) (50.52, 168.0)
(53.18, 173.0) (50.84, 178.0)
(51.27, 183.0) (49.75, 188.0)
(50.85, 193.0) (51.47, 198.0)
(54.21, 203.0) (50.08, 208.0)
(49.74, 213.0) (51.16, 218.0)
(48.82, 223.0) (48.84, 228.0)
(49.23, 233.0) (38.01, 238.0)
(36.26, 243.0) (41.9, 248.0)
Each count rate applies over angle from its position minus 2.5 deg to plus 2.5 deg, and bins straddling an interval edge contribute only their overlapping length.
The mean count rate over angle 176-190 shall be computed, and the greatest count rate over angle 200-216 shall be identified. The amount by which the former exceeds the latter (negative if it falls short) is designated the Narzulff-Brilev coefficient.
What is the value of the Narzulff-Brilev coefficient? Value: -3.6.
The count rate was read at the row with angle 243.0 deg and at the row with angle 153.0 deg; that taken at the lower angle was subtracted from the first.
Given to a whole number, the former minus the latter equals -18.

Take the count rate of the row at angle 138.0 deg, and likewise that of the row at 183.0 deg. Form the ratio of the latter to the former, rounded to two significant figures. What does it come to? 0.98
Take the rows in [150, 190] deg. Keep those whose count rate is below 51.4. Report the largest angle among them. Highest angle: 188.0 deg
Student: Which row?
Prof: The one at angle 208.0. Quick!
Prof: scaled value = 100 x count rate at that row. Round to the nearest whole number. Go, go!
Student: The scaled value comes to 5008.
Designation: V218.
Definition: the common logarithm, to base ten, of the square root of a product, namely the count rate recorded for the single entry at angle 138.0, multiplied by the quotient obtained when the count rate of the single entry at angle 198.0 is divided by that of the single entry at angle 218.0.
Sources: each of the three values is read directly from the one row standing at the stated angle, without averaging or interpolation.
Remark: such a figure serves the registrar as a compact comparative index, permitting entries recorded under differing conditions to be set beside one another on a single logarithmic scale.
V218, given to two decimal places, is 0.86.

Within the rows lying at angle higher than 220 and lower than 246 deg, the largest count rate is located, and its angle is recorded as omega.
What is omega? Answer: 233.0 deg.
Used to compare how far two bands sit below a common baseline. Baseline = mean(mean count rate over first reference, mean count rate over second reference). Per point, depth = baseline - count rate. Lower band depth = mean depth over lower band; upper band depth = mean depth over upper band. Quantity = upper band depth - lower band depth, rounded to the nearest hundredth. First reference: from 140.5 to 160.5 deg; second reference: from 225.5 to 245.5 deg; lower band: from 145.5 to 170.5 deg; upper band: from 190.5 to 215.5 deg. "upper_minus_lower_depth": 3.65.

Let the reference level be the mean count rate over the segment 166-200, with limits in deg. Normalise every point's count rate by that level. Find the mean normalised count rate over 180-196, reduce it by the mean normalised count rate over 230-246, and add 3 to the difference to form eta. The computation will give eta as 3.18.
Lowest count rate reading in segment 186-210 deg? 49.75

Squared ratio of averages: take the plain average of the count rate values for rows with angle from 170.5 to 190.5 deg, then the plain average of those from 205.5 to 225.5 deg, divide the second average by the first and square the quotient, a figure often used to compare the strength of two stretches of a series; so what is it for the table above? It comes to 0.95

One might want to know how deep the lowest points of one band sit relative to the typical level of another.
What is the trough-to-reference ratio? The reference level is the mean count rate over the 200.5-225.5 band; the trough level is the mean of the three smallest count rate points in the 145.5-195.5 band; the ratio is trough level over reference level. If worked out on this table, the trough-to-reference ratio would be 0.991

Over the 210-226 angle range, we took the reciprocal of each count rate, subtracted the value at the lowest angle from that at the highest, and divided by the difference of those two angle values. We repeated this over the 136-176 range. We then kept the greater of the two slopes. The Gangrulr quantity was 0.0000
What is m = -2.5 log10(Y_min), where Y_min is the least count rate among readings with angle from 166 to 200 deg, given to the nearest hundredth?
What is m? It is -4.24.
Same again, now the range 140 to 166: -4.28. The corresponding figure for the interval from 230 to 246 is -3.90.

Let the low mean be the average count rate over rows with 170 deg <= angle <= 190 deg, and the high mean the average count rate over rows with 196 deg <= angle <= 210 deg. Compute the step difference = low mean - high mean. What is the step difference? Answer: -0.7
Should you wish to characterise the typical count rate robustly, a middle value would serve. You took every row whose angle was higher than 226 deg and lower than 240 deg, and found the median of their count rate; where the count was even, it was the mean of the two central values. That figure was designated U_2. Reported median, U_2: 48.8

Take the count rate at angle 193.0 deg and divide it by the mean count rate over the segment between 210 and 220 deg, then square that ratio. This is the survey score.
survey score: 1.02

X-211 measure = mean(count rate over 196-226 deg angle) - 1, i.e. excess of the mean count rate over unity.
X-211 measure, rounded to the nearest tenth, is 49.9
